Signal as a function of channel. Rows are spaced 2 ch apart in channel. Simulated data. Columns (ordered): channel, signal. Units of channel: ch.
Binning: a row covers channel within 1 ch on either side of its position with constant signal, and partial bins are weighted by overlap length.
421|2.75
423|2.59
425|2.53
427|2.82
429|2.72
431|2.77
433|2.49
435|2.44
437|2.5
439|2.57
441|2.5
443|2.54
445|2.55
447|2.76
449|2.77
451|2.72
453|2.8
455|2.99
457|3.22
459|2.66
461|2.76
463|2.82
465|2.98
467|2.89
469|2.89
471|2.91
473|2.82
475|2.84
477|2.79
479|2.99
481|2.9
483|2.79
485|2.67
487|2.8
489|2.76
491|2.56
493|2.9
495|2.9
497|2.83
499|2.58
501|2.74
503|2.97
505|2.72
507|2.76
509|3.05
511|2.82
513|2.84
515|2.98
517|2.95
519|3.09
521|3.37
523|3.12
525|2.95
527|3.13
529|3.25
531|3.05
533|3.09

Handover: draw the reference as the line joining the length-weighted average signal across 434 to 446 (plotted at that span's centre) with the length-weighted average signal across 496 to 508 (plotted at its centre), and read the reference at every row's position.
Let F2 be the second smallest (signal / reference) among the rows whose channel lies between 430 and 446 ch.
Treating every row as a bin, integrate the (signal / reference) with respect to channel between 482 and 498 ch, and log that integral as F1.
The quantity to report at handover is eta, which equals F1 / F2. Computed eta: 16.5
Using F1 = 16.3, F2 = 0.99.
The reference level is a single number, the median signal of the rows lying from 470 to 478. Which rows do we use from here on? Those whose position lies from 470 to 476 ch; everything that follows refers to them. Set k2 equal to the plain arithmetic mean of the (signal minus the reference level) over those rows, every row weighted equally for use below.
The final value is 0.03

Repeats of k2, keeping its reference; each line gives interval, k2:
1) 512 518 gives 0.09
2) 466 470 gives 0.06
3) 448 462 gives 0.02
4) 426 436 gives -0.18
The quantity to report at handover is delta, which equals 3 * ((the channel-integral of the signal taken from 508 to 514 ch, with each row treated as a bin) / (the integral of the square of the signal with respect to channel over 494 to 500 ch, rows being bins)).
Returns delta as 1.13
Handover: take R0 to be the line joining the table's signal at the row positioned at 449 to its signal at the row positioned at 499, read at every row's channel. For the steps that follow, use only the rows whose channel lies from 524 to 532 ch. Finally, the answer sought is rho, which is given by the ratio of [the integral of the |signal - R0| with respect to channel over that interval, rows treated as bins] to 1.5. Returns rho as 3.33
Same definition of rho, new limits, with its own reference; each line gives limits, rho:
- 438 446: 1.37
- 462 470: 1.01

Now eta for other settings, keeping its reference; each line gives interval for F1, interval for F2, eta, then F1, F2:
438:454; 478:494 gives 16.9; 16.7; 0.99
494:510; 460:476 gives 15.3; 16.3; 1.06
